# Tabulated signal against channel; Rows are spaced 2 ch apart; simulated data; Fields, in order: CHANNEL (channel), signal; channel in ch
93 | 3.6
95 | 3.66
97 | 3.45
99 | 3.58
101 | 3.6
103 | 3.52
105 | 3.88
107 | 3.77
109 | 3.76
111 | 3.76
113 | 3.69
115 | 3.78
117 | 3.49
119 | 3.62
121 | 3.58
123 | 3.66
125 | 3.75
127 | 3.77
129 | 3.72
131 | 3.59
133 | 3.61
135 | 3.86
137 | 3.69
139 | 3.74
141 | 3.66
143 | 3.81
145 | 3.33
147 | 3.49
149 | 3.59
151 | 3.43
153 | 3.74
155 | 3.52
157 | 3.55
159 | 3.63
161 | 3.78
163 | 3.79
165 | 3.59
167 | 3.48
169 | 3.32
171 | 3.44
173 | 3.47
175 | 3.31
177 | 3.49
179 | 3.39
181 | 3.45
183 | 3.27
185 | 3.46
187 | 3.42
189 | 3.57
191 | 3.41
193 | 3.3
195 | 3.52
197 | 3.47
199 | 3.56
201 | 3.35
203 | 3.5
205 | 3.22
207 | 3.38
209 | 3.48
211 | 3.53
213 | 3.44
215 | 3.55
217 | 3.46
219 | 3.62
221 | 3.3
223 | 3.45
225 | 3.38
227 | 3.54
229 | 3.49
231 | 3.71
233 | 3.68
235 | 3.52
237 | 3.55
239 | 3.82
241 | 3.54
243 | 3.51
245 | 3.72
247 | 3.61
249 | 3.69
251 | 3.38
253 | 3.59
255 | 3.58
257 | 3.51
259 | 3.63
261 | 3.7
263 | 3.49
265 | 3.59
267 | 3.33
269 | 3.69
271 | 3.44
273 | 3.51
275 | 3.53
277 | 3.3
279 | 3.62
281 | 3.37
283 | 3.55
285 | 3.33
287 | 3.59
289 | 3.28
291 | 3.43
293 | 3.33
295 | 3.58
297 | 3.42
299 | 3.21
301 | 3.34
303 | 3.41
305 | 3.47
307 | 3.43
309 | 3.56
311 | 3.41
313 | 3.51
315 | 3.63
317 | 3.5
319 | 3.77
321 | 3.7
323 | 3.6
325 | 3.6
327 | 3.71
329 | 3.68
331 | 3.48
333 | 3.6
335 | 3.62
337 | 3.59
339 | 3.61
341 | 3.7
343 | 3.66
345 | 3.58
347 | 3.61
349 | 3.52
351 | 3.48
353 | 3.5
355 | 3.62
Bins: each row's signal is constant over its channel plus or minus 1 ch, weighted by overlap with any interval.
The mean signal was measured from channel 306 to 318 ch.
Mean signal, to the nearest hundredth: 3.51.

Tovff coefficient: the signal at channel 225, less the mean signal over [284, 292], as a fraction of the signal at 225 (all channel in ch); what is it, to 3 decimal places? -0.008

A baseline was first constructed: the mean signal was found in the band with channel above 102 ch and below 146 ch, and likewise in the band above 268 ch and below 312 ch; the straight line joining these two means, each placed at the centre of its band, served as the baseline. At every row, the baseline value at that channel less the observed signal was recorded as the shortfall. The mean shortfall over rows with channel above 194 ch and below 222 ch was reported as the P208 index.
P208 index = 0.11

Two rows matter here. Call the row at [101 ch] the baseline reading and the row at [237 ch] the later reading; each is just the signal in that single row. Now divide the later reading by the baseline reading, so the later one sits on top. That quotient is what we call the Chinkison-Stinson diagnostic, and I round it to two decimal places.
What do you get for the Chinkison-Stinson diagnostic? 0.99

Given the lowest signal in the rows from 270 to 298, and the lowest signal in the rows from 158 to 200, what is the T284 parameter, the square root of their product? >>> 3.27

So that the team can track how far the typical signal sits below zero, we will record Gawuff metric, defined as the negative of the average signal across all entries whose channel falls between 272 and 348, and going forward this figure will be -3.52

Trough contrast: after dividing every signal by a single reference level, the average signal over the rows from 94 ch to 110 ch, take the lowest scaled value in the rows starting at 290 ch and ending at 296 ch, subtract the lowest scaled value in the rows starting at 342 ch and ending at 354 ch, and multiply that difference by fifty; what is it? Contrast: -2.1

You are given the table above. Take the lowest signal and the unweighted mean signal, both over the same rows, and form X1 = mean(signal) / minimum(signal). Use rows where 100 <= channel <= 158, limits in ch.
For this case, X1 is 1.10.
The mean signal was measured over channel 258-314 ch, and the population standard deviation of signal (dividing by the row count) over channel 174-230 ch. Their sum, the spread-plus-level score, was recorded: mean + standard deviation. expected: 3.56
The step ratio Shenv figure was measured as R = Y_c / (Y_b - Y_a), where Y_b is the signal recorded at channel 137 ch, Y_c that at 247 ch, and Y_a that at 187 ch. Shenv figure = 13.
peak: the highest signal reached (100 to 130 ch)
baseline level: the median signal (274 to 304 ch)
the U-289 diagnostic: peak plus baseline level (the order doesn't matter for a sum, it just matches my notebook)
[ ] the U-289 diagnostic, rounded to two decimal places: 7.29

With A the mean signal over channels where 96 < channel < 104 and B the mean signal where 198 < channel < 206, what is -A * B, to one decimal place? -12.1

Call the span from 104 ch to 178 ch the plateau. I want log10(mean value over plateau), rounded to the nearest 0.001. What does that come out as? 0.559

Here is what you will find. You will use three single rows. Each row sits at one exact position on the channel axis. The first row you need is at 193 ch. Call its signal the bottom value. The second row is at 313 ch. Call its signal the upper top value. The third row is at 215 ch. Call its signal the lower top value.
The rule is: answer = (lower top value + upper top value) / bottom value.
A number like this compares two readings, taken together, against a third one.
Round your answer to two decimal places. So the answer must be 2.14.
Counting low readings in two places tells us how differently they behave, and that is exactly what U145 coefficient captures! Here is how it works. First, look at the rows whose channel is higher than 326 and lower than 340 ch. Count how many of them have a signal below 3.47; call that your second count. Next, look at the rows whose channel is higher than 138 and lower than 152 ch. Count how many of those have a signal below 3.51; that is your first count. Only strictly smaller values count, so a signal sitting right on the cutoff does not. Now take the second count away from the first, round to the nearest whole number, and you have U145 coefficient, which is 3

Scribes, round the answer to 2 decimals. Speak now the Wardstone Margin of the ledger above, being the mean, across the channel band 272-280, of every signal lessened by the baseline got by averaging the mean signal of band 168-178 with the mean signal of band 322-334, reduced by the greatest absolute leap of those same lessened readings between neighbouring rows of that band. -0.34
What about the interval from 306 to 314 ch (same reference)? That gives -0.18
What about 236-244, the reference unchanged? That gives -0.18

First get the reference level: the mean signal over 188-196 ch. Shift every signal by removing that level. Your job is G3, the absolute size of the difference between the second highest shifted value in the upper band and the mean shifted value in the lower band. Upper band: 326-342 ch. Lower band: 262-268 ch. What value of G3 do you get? 0.23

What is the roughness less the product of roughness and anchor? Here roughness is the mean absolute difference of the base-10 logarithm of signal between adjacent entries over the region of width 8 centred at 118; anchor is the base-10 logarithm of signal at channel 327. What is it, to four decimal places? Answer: 0.0079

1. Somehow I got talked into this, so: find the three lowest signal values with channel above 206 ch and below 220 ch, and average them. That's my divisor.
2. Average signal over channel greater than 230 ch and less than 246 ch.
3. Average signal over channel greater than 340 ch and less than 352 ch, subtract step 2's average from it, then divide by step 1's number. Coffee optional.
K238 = -0.01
